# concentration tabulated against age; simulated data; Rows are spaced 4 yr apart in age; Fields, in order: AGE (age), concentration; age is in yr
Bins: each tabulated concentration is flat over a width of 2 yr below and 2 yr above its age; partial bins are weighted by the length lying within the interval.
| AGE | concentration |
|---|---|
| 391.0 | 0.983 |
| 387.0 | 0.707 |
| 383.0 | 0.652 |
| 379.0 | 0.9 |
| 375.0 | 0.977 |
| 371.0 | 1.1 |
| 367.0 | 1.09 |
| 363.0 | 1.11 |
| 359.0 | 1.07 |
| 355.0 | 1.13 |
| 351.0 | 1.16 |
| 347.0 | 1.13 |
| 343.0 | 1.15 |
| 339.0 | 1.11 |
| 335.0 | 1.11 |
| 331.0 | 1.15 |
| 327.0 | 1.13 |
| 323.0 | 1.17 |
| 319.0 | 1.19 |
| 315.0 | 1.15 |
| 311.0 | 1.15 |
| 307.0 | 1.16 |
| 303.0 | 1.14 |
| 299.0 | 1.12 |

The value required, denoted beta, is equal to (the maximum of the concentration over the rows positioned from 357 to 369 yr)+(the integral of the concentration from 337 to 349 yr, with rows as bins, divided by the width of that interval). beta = 2.24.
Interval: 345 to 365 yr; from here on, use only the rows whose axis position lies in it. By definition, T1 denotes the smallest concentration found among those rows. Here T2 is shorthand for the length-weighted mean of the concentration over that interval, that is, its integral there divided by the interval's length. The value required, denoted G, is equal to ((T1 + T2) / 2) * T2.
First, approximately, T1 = 1.07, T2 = 1.12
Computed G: 1.23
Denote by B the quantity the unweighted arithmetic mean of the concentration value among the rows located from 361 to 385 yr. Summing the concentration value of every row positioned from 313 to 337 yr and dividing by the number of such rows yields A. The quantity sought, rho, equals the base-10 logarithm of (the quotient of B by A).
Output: -0.07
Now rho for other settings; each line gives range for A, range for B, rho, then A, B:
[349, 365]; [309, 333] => 0.01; 1.12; 1.16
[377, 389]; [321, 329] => 0.18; 0.75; 1.15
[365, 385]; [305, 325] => 0.09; 0.94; 1.16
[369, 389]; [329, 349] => 0.11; 0.87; 1.13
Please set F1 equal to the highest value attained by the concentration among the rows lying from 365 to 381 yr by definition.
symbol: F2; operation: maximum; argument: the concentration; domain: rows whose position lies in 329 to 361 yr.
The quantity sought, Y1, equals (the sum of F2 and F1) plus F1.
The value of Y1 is 3.36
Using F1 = 1.1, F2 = 1.16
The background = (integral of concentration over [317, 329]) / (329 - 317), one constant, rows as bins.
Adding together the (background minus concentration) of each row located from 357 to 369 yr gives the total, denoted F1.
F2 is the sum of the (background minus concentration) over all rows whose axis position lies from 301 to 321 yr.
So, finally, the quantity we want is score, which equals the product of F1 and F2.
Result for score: 0.006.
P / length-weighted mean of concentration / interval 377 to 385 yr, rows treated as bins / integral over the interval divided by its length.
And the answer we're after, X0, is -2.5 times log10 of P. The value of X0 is 0.28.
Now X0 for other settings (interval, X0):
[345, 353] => -0.15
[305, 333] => -0.16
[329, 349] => -0.13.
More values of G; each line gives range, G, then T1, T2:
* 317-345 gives 1.29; 1.11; 1.14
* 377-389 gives 0.53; 0.652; 0.75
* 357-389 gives 0.76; 0.652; 0.95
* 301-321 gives 1.33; 1.14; 1.16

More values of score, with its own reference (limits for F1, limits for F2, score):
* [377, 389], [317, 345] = 0.164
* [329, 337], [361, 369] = 0.008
